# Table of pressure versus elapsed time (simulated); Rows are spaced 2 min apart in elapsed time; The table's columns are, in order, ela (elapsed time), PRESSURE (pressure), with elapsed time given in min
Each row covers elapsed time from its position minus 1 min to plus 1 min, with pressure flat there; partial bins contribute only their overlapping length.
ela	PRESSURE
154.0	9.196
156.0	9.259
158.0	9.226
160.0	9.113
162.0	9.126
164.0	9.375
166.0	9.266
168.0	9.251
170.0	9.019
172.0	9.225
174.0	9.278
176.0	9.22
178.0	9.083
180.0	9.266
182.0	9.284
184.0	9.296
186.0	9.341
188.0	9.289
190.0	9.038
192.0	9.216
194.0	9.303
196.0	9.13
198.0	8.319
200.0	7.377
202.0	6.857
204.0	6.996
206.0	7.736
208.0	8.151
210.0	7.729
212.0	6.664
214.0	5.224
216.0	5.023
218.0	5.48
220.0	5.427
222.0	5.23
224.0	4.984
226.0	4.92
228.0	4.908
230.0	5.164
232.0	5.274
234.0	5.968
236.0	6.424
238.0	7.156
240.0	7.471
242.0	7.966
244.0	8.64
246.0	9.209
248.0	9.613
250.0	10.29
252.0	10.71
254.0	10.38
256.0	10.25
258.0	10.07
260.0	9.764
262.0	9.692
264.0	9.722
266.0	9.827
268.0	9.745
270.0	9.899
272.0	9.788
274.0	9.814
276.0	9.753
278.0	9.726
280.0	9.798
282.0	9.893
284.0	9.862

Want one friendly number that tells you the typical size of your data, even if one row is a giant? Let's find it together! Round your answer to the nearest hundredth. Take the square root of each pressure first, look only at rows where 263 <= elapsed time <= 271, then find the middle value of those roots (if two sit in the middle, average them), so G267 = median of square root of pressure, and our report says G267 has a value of 3.13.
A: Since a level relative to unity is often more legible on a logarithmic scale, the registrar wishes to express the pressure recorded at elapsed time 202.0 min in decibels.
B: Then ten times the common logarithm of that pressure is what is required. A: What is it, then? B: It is 8.4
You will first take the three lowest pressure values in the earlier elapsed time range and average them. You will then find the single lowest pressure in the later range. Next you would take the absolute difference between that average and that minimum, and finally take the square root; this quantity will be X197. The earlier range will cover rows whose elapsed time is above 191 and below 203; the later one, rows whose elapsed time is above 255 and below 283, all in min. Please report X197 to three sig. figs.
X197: 1.47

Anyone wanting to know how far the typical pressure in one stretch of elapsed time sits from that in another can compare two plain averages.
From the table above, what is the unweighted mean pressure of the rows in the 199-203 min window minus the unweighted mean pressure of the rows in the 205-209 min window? -1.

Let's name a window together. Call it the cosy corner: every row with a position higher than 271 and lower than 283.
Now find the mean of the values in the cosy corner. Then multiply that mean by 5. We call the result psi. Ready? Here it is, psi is 49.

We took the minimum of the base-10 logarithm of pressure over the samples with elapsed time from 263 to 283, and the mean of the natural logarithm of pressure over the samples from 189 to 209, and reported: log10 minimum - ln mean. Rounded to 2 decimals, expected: -1.11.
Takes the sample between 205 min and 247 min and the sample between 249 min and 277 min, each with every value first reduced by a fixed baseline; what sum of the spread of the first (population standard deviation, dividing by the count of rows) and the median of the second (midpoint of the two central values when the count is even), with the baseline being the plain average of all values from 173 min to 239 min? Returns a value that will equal 3.9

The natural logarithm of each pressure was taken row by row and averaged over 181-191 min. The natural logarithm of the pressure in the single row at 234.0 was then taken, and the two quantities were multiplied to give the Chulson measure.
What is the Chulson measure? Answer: 4.0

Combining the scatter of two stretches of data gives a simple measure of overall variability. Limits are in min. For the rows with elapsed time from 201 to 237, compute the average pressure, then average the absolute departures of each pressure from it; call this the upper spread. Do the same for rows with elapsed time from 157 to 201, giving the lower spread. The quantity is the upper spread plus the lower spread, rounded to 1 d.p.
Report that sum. 1.2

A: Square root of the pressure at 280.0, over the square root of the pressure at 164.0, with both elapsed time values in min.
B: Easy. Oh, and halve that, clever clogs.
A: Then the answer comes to 0.511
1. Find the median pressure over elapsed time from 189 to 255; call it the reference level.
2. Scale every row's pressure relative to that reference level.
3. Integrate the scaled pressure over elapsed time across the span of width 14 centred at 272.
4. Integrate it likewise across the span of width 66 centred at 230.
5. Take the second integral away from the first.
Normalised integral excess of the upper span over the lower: -48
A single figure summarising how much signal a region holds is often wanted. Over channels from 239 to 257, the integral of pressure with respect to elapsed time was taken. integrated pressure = 169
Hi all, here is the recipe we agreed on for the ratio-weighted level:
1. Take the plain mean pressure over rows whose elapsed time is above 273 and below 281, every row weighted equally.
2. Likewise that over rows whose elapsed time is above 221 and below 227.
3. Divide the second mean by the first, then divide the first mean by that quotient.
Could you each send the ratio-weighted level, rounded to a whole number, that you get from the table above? 19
